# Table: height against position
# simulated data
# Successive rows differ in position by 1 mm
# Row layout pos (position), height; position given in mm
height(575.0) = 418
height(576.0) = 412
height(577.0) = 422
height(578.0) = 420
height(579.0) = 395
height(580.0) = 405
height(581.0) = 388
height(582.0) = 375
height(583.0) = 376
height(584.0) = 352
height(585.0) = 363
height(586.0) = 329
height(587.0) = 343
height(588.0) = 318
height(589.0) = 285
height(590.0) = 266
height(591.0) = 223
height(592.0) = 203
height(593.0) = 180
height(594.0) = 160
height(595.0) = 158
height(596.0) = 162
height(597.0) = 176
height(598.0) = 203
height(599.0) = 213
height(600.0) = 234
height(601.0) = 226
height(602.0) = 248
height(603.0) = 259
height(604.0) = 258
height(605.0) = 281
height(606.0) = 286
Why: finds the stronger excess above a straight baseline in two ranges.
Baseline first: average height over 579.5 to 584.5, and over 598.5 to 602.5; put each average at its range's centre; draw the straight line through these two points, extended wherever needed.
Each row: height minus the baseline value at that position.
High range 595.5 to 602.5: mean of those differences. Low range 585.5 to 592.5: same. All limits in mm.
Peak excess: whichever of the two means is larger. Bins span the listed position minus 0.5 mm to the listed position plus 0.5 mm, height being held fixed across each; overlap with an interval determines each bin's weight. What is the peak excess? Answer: -33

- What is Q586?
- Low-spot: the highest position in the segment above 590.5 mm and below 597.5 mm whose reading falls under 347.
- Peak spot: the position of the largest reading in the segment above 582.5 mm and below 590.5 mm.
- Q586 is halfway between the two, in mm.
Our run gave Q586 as 590.0 mm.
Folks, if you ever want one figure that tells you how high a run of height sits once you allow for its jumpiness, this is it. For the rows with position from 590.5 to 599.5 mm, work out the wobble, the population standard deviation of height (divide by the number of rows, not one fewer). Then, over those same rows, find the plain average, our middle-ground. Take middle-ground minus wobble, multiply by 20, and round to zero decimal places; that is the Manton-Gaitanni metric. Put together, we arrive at 3265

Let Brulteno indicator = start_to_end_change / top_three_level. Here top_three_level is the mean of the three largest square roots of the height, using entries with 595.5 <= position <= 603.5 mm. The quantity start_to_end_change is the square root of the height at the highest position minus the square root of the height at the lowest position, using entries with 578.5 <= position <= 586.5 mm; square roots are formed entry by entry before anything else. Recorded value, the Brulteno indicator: -0.11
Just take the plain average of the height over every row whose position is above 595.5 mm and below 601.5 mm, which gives 202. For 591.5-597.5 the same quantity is 173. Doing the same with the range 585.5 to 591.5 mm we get 294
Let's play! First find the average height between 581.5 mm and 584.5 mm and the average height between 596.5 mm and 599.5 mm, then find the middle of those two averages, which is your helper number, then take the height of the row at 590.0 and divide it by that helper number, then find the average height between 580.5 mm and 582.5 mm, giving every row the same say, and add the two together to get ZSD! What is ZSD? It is 382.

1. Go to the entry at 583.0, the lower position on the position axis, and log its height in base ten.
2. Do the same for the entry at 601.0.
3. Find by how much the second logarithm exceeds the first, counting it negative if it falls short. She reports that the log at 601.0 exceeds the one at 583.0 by -0.22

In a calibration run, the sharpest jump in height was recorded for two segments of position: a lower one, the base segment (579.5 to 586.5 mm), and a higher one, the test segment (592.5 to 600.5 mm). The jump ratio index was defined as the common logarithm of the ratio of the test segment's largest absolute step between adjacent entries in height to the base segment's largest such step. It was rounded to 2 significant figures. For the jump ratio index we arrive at -0.10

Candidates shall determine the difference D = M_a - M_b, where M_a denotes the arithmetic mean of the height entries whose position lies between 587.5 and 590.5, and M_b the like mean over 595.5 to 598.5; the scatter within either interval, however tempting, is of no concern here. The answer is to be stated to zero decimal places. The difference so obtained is 109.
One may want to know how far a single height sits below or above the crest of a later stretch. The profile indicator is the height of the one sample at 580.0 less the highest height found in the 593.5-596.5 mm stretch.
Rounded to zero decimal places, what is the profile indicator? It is 243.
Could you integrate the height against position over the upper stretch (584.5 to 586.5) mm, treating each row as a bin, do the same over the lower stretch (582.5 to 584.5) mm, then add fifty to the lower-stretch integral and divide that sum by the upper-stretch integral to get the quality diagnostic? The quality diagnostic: 1.12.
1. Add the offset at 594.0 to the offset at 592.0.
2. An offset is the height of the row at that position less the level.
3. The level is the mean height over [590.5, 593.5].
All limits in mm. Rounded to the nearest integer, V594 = -41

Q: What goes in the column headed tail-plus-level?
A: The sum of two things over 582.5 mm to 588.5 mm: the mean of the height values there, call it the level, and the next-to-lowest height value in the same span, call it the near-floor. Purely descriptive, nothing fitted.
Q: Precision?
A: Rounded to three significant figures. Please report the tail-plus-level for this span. 676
